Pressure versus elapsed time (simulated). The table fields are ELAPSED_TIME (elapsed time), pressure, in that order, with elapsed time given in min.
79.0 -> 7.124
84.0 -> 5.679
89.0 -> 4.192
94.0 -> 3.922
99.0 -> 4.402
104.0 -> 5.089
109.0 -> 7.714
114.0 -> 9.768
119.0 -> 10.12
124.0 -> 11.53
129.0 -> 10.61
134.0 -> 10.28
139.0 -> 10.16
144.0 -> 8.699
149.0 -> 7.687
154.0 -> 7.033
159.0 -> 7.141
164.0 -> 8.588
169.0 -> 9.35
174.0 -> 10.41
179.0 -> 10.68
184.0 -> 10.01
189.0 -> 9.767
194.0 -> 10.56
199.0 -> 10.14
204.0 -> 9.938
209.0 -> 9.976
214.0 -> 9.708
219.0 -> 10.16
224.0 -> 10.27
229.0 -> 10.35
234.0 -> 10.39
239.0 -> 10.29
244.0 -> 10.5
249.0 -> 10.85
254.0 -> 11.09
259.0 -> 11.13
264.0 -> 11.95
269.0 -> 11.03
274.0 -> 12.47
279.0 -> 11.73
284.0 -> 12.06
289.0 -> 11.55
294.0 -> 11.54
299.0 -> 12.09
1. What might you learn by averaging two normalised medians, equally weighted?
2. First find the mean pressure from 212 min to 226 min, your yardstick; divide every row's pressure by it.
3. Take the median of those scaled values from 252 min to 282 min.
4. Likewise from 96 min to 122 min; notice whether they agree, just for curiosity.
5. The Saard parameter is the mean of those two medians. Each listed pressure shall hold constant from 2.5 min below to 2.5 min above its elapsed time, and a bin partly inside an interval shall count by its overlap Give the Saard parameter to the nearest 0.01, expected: 0.95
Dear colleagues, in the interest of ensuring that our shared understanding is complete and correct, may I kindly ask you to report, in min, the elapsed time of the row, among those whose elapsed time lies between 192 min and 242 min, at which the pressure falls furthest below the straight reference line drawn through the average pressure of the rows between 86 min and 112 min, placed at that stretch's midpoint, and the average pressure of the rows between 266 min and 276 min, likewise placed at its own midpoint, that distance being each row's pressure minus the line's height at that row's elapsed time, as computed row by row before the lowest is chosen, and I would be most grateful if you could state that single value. 239.0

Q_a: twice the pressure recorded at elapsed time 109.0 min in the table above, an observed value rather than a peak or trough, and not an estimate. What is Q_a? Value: 15.4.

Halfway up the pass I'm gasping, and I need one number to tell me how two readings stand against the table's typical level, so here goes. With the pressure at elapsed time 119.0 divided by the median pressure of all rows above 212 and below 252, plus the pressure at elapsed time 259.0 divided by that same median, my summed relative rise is 2.06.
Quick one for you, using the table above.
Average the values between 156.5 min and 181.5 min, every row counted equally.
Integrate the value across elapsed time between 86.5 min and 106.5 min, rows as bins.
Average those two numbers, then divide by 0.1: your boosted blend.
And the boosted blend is 486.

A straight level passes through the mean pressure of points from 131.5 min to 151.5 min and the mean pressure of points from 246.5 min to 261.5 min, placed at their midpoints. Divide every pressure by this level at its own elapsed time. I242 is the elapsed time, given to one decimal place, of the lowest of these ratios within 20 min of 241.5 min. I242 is 239.0 min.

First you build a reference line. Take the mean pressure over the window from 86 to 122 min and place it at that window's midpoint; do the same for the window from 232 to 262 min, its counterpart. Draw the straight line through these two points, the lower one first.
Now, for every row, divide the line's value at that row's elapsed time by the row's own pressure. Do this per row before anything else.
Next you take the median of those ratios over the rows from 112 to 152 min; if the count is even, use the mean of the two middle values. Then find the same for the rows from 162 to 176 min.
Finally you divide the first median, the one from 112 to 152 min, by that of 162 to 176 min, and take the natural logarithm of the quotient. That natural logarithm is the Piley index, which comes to -0.24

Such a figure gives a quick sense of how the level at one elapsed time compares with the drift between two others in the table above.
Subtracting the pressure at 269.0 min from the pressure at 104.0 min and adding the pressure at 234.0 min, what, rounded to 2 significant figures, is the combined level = 4.4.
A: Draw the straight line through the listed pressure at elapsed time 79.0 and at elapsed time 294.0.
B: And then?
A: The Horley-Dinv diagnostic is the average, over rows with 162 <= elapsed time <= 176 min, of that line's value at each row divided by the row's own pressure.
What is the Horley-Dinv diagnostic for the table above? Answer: 0.95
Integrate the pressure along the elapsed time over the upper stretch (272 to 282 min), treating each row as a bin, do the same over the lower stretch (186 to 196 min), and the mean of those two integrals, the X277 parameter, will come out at 111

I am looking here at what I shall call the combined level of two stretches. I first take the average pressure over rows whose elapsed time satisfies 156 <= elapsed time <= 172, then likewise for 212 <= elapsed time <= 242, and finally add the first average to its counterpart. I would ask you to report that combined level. 18.6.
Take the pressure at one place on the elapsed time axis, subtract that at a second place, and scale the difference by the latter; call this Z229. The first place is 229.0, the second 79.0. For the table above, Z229 0.45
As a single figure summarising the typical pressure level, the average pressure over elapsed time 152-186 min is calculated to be 9.0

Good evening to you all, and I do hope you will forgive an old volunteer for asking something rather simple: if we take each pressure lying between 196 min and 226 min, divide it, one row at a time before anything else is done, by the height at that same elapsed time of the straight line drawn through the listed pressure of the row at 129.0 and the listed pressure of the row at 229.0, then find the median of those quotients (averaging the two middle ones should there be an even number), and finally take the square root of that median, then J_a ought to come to 0.98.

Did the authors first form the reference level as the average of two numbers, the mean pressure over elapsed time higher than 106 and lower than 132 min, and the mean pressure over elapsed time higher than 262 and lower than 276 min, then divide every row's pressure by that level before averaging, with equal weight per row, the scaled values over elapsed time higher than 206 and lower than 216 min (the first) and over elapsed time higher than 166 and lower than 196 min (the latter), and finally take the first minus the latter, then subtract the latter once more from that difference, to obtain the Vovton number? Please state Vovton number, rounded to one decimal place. -1.0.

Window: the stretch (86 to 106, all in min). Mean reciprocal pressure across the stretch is 0.23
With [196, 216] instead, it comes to 0.10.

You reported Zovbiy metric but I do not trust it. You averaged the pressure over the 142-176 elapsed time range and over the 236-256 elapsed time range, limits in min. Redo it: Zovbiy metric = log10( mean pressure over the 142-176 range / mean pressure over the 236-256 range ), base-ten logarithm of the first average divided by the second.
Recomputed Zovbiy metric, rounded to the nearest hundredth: -0.10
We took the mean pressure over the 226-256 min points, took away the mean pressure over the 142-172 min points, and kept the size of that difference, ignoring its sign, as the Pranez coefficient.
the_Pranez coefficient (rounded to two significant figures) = 2.5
